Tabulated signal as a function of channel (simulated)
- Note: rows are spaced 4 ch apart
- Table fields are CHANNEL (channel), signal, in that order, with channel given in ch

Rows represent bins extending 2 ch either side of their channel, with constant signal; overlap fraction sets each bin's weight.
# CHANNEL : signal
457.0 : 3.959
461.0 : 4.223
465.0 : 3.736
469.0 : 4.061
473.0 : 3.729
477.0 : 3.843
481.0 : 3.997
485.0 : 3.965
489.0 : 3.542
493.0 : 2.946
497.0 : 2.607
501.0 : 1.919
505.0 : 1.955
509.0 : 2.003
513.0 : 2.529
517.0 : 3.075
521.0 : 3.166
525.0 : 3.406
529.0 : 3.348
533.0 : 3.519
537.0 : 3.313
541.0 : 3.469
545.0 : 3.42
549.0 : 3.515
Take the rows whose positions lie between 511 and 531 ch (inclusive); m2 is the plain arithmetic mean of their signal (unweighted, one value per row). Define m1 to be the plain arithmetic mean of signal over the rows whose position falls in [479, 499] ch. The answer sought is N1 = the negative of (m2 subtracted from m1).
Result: -0.3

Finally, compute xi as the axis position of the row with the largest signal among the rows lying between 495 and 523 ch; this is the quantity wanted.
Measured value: 521.0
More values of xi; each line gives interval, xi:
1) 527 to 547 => 533.0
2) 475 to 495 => 481.0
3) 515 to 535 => 533.0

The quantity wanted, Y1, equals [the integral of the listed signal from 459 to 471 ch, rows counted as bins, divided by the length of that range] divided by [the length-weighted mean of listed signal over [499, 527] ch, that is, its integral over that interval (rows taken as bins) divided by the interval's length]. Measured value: 1.55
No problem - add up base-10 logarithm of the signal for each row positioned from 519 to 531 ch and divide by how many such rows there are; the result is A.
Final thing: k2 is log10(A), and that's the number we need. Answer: -0.28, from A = 0.52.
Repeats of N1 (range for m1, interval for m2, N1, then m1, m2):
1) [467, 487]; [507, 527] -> -1.1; 3.92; 2.8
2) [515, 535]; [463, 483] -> 0.6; 3.30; 3.9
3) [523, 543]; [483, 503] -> -0.4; 3.41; 3.0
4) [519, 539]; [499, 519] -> -1.1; 3.35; 2.3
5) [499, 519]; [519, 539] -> 1.1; 2.30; 3.4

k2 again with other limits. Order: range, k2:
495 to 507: -0.48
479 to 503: -0.31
